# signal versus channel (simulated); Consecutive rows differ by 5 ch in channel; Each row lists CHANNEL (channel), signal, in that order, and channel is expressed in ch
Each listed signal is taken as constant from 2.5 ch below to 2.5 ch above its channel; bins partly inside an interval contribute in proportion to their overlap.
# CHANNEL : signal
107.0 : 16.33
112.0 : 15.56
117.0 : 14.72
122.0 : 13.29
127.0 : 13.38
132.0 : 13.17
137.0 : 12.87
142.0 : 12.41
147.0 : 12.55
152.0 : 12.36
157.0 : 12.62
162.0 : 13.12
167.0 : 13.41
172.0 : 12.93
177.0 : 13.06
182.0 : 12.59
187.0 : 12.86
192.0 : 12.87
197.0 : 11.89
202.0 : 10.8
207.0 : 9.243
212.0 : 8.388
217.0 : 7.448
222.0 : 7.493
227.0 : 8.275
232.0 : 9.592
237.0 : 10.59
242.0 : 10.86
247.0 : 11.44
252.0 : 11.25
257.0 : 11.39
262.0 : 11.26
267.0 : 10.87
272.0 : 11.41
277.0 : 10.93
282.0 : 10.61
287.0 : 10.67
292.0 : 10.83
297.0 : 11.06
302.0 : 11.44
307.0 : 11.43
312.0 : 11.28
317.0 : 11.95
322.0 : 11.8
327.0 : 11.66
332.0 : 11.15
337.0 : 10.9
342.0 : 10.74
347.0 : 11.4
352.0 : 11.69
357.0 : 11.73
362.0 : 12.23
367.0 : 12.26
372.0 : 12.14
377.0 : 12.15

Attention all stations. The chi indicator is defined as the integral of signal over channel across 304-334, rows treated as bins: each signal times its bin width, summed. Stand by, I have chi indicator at 346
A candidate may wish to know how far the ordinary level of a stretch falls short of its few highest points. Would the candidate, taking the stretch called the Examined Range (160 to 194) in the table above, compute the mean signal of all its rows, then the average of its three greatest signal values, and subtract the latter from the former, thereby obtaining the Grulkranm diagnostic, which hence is -0.22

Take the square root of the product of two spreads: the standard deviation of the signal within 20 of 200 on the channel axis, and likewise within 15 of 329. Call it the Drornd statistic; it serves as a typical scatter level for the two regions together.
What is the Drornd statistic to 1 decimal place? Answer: 1.0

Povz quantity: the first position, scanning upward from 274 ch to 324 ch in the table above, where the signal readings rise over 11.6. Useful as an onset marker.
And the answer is 317.0 ch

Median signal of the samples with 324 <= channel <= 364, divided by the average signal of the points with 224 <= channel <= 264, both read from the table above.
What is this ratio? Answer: 1.09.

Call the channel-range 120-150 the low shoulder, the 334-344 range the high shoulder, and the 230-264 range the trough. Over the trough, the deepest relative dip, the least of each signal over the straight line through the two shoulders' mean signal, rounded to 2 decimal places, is 0.80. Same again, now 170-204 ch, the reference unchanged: 0.88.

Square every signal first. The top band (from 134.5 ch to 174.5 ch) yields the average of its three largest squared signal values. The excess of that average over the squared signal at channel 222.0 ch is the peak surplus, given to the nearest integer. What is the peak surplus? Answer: 117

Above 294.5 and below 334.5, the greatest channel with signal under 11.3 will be 332.0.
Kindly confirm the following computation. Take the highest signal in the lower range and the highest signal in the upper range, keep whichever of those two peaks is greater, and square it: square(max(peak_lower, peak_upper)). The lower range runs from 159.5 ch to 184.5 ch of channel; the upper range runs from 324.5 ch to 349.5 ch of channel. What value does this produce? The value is 180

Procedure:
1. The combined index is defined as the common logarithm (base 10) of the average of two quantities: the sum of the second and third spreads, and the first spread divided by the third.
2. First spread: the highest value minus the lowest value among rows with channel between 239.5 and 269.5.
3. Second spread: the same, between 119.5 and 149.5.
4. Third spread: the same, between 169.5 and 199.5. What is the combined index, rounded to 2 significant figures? 0.12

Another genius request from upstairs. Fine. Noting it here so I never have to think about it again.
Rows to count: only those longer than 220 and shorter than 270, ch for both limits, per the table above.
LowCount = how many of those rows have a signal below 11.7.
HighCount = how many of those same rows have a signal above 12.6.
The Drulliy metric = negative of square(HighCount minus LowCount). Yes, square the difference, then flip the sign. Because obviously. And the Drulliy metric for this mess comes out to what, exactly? -100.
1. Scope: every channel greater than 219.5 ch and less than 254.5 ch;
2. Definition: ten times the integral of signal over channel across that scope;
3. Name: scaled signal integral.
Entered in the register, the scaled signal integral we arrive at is 3475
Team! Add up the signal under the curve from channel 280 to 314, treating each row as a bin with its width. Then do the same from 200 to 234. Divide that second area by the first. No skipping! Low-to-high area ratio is 0.79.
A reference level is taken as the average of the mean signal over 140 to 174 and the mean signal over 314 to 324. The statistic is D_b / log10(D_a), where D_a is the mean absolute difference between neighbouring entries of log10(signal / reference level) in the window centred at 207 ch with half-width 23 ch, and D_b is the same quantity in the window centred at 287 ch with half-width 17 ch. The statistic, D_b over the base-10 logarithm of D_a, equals -0.0074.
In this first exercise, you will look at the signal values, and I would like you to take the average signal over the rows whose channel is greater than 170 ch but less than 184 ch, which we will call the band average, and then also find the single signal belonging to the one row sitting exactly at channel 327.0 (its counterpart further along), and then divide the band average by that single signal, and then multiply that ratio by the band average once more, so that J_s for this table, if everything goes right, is 14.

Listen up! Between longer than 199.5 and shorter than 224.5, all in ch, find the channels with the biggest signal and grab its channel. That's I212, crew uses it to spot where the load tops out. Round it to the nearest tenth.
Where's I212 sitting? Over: 202.0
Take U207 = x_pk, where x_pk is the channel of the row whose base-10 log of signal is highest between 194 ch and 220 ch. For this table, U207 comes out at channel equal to 197.0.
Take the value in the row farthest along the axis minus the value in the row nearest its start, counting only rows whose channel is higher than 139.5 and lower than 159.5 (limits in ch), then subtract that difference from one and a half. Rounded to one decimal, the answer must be 1.3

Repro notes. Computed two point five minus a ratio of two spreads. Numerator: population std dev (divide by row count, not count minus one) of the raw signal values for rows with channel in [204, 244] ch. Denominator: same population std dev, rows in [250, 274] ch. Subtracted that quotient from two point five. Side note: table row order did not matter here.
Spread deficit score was -3.8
